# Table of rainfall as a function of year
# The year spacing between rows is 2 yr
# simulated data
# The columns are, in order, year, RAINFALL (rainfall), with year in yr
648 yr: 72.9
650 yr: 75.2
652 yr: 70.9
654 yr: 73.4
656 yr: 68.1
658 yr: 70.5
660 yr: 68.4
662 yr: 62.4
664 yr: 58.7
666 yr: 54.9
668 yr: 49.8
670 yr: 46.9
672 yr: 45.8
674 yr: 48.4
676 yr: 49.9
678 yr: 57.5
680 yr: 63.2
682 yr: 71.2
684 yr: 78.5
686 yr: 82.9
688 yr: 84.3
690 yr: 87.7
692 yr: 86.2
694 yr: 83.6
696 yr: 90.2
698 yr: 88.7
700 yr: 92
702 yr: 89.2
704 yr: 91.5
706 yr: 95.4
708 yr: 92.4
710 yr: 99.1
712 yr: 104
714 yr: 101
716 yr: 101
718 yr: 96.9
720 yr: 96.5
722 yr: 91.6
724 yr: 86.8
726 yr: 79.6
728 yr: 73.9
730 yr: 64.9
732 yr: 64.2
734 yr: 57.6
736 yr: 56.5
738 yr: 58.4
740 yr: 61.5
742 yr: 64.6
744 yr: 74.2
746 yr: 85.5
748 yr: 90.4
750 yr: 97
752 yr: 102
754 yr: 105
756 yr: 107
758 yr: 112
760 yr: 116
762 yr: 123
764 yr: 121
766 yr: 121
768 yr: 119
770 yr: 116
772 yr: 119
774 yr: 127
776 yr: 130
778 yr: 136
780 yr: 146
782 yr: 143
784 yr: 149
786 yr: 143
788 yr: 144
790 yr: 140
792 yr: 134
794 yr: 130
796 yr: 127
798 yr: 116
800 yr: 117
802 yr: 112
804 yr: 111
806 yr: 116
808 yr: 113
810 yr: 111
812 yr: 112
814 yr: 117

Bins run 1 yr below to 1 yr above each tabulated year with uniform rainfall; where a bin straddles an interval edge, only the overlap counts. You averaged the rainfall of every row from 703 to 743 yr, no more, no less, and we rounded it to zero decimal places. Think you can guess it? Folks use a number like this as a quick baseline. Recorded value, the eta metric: 82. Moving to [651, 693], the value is 66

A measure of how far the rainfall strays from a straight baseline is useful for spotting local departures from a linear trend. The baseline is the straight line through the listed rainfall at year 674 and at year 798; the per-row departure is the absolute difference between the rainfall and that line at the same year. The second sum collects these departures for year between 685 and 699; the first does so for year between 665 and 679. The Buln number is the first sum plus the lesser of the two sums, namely 50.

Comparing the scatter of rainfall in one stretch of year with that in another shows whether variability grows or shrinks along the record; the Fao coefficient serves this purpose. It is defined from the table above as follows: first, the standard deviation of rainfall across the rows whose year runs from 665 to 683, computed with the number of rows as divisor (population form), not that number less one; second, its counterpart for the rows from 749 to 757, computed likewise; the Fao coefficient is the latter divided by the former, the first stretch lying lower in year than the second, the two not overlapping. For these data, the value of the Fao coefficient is 0.5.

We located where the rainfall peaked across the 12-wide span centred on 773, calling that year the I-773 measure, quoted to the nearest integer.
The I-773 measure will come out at 778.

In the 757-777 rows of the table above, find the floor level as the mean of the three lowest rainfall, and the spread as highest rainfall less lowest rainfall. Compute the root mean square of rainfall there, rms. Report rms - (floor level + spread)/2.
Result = 54.2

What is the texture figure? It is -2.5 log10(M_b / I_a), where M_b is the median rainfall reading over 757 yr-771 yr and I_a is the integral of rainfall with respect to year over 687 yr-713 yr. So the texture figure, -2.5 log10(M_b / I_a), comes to 3.2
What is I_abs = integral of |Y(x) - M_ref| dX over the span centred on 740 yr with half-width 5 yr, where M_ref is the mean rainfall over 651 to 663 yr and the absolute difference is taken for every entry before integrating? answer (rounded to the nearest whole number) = 80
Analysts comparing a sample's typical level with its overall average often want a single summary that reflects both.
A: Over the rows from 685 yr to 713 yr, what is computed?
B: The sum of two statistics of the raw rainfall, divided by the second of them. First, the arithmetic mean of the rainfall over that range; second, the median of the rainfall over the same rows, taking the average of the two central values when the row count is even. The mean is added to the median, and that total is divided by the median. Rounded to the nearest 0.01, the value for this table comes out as 2.01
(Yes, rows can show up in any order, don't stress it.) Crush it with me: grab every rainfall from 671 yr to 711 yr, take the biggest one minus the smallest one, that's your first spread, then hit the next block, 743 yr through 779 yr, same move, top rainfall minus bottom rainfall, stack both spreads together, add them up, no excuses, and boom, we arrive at 115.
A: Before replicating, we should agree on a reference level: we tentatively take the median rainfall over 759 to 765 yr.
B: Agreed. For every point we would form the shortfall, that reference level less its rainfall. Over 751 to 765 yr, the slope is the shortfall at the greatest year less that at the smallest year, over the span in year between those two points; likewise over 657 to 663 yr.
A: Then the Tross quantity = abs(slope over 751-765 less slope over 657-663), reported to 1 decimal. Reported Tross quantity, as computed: 3.6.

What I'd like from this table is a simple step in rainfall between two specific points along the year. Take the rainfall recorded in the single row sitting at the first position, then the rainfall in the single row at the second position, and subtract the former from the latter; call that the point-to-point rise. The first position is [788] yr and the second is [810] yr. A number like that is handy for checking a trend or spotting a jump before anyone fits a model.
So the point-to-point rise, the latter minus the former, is -33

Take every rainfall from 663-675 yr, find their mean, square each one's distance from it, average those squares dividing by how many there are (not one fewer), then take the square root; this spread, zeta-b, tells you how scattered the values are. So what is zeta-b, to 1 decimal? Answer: 4.6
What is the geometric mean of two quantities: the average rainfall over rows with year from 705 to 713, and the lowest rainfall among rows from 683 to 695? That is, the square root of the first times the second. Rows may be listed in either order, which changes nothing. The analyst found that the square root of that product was 88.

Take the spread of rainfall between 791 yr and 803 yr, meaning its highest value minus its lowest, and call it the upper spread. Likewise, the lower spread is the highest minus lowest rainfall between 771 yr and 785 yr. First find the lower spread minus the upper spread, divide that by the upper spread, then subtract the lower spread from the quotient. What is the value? -30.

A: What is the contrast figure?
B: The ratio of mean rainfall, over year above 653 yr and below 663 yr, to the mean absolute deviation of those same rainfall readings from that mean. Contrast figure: 25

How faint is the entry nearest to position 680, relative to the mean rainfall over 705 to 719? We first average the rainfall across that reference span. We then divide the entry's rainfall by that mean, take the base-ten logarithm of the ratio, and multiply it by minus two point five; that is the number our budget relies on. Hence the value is 0.48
